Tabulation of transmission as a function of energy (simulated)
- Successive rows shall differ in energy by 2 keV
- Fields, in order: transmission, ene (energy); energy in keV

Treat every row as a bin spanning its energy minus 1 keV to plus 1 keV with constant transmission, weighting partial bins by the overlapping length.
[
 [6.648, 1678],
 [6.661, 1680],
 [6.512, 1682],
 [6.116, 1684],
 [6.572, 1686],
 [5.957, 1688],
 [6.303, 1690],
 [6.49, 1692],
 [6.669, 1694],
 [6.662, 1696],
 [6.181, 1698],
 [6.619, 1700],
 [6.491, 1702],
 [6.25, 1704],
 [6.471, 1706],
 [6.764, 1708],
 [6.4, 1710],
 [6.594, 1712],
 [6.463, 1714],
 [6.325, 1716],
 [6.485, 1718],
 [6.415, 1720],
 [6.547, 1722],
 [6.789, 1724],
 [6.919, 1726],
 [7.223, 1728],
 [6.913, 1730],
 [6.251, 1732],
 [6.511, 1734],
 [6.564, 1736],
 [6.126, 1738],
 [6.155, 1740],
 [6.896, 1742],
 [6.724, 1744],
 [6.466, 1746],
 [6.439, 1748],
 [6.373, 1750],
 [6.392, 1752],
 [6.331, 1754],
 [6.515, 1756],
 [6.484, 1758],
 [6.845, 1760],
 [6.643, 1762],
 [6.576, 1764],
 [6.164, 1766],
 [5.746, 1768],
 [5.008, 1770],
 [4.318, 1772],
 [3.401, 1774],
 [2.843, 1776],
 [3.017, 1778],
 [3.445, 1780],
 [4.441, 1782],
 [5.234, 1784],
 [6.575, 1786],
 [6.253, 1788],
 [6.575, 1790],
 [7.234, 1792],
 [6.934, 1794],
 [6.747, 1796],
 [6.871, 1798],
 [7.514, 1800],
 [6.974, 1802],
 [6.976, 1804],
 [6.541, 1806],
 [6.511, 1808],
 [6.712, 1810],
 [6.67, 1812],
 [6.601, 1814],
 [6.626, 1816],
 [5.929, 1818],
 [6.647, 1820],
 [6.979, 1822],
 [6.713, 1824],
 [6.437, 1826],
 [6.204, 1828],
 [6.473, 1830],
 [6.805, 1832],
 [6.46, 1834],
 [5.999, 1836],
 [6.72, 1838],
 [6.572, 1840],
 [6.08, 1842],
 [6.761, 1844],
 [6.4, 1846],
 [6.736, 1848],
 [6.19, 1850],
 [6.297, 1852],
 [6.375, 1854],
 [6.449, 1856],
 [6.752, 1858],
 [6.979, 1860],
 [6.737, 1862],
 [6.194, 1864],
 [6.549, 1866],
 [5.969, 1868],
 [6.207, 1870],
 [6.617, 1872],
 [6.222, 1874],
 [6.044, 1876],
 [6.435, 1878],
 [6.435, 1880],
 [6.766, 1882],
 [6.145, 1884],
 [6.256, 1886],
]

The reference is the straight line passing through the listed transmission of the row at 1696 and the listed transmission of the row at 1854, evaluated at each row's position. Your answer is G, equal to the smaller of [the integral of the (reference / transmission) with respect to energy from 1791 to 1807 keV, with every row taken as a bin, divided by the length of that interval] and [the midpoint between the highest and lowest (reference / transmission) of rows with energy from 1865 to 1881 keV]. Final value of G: 0.93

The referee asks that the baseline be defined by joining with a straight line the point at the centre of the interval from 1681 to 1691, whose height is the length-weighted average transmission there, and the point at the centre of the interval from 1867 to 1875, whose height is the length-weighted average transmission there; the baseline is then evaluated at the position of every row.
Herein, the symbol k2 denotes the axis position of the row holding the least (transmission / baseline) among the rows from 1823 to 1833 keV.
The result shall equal 1828 keV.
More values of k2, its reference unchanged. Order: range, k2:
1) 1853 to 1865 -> 1864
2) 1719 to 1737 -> 1732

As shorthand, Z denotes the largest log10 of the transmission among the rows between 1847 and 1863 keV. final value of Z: 0.84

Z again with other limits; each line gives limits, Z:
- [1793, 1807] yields 0.88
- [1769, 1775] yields 0.70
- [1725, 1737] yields 0.86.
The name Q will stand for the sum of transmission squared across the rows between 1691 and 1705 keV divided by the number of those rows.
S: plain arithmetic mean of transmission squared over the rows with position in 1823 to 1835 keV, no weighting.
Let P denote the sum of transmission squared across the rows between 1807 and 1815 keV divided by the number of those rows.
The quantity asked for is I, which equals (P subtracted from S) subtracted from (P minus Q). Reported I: 3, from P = 43.9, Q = 42.0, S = 42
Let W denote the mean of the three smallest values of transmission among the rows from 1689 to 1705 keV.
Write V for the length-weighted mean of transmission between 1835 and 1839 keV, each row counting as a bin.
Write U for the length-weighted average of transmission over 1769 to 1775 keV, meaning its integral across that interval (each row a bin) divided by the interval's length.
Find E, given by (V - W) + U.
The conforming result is 4.36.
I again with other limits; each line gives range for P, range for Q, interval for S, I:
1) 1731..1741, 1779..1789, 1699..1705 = 10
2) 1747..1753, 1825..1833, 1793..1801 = -9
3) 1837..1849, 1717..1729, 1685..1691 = 1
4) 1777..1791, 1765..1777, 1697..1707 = -8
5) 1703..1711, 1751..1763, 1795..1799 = -5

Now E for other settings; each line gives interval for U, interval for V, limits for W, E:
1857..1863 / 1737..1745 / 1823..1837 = 7.08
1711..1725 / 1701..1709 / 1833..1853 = 6.92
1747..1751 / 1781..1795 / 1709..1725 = 6.20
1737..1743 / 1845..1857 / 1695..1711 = 6.52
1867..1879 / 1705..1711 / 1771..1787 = 9.71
